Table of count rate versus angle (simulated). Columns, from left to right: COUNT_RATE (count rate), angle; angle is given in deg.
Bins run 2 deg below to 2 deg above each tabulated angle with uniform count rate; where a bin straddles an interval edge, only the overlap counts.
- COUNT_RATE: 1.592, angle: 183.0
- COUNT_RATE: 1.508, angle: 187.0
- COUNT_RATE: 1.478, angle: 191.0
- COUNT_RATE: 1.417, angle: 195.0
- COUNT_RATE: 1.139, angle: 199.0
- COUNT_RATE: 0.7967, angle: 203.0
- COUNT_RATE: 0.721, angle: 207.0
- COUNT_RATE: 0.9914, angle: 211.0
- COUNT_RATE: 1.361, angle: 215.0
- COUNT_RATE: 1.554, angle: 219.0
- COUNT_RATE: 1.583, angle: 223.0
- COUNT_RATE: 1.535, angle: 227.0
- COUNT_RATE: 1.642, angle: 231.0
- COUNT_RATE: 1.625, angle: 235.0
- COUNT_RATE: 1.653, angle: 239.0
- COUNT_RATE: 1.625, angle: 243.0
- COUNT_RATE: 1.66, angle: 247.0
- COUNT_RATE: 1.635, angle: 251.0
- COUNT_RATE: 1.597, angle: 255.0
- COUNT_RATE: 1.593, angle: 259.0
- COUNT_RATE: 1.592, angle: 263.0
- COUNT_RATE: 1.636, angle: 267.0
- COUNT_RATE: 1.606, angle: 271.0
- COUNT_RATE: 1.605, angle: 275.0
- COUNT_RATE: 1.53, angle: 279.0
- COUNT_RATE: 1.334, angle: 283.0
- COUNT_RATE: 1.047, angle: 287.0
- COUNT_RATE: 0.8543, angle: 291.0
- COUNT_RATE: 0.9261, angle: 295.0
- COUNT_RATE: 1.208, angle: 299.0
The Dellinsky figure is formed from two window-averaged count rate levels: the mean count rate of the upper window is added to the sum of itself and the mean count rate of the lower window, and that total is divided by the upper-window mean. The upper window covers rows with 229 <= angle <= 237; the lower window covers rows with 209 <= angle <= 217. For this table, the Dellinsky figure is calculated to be 2.72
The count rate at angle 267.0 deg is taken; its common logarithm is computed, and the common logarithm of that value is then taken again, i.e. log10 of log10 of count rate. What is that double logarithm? -0.67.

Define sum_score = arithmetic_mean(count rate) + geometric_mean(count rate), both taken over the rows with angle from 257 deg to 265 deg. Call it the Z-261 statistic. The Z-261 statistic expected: 3.18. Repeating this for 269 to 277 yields 3.21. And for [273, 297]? 2.40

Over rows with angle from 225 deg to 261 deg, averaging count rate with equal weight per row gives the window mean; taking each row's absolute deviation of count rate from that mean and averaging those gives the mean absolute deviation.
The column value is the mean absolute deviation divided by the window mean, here 0.018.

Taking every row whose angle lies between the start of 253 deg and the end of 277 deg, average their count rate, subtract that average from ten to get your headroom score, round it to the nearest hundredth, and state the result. 8.40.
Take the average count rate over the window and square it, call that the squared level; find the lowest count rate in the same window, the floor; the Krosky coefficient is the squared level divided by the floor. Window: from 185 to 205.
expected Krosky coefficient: 2.02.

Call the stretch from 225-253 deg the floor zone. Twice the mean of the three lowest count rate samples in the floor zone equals 3.2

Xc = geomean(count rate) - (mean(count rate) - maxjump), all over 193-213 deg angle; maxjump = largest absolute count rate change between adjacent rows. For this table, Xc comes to 0.31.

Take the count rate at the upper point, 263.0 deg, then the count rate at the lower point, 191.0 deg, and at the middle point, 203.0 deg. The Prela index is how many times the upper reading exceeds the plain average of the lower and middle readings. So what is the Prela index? 1.4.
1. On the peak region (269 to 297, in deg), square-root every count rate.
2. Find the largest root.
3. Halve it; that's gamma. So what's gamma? 0.634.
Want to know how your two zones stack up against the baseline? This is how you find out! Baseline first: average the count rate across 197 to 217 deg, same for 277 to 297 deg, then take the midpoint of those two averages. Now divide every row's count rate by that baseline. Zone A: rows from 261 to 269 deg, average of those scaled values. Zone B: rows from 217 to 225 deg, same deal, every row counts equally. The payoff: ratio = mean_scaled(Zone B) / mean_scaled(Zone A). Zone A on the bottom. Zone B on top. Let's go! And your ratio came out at 0.97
